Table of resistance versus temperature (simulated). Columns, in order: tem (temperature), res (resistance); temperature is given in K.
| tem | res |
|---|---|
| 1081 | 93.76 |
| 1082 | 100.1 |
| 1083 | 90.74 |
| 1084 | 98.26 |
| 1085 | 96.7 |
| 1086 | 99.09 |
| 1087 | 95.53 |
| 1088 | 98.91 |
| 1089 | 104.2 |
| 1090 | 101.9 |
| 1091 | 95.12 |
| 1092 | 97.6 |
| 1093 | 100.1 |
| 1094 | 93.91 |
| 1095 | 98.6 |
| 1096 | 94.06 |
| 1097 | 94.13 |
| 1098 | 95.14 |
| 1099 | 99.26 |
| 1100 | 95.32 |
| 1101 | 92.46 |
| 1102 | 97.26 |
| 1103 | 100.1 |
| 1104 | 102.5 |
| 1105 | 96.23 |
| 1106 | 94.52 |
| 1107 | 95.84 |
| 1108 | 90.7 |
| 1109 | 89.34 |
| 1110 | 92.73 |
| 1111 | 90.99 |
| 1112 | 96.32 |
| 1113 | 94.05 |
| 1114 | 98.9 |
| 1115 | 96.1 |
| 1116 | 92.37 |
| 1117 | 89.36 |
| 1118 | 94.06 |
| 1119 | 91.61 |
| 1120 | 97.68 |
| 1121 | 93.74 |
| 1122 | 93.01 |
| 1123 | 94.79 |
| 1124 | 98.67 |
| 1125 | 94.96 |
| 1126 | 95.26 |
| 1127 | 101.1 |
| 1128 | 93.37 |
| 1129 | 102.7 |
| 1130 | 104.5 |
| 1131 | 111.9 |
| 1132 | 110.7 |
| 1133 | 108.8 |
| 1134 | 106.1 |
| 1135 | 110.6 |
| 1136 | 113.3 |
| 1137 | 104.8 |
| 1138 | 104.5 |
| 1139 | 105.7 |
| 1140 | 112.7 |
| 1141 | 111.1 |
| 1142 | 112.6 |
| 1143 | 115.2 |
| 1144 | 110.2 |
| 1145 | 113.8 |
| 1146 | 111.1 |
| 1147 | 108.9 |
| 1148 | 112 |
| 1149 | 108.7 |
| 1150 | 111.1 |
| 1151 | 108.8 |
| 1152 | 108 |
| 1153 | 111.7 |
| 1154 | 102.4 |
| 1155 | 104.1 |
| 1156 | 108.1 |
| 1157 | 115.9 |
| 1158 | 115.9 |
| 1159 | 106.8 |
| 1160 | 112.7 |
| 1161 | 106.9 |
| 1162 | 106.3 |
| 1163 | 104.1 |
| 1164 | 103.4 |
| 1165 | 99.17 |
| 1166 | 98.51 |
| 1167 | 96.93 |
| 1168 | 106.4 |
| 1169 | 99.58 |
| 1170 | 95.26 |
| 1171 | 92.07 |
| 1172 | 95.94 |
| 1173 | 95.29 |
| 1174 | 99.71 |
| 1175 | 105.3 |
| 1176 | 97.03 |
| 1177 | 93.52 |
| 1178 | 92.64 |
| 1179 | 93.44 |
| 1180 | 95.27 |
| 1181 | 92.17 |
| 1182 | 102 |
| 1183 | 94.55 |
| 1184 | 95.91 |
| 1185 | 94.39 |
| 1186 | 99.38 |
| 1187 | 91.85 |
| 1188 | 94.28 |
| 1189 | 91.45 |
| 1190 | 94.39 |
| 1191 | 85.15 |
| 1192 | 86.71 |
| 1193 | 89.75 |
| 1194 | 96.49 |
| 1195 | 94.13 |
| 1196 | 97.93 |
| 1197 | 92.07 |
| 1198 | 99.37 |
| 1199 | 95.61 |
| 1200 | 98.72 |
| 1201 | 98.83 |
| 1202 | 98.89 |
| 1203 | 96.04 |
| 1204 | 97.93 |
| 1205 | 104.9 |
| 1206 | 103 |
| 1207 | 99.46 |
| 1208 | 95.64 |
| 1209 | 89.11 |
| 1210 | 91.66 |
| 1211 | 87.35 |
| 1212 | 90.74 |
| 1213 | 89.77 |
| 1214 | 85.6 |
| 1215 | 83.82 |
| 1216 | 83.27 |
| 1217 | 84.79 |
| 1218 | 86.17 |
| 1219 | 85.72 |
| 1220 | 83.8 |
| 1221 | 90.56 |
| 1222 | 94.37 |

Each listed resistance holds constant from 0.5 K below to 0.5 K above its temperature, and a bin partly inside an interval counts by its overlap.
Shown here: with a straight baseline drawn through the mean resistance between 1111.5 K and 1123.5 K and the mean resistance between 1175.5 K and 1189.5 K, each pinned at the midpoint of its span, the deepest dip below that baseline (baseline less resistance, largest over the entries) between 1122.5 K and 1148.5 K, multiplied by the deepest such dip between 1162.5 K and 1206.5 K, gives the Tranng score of 10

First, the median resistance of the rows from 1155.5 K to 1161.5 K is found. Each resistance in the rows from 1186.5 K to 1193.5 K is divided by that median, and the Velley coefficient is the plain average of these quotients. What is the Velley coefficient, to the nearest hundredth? 0.82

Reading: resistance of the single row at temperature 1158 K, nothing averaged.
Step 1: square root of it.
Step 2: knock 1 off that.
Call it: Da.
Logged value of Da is 9.8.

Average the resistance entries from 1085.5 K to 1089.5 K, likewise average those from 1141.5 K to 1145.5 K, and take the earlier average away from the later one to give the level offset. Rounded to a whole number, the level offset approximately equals 14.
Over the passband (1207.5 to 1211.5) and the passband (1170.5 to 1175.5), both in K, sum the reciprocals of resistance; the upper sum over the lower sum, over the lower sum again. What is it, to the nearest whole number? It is 17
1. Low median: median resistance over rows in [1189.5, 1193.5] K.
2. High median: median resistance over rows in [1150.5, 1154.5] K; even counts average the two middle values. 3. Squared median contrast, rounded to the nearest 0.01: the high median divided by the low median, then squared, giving 1.51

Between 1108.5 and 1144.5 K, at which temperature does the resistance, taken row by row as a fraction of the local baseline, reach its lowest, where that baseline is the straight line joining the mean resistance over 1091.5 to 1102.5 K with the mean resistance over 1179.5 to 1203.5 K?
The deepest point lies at 1109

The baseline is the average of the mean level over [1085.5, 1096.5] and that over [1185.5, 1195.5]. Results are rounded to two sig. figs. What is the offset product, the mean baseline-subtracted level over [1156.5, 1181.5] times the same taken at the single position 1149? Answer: 75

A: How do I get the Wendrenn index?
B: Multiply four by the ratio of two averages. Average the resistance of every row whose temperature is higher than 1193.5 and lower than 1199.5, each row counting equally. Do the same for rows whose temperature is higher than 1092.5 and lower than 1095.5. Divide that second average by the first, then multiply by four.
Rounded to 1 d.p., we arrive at 4.1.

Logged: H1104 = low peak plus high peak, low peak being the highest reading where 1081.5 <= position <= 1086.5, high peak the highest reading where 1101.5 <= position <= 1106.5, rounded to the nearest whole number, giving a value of 203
